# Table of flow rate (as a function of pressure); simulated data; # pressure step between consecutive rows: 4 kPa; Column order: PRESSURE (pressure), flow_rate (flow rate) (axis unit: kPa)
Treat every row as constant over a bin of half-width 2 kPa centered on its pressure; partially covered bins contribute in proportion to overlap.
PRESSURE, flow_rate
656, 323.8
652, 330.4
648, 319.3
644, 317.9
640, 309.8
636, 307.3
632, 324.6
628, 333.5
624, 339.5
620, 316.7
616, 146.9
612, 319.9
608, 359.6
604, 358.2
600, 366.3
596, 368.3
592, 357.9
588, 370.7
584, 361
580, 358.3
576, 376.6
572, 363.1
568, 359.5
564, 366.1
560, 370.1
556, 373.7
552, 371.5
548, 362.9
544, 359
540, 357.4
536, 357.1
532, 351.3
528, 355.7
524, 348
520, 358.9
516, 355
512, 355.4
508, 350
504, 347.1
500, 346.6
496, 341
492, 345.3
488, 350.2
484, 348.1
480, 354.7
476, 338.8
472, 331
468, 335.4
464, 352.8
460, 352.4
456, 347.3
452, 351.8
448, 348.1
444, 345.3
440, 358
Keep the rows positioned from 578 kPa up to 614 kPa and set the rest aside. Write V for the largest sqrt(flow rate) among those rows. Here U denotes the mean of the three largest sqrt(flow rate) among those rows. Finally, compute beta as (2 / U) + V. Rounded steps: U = 19.2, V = 19.3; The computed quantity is 19.4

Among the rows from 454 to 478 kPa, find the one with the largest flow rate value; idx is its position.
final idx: 464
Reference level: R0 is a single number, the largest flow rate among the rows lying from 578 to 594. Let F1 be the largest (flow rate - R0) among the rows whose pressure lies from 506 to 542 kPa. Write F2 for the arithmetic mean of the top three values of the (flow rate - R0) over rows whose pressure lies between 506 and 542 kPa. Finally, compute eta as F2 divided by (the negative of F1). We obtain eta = -1.09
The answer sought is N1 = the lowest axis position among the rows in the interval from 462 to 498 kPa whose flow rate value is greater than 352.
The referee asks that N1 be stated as 464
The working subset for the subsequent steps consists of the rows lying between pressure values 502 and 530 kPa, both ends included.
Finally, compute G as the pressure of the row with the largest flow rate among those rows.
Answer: 520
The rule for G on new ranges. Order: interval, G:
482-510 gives 488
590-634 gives 596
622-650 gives 624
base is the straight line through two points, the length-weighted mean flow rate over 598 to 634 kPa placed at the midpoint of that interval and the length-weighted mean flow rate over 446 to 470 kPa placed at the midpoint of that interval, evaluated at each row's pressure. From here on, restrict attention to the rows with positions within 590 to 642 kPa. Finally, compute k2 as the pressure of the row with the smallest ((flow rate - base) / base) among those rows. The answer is 616 kPa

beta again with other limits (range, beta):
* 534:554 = 19.4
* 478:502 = 18.9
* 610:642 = 18.5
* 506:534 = 19.1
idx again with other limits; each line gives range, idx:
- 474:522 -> 520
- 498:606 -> 576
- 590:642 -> 596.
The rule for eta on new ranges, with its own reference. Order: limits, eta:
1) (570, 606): -0.20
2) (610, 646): -1.22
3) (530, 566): -0.36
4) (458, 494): -1.09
